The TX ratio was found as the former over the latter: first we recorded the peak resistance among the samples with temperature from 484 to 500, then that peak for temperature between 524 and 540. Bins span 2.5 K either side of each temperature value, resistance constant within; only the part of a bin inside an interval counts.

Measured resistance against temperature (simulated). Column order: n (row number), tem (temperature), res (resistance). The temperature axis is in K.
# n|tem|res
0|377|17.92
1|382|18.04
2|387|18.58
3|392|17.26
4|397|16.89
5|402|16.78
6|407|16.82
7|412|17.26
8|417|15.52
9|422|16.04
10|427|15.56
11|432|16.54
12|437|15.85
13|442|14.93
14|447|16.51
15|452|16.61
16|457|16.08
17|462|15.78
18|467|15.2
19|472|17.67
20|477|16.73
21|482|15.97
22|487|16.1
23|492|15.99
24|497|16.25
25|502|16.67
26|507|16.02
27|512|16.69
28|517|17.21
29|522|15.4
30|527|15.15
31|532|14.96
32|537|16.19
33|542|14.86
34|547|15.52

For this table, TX 1.00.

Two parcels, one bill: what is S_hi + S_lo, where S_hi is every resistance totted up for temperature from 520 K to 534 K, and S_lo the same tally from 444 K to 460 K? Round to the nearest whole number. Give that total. 95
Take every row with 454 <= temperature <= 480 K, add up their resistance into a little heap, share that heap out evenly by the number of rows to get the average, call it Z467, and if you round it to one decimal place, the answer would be 16.3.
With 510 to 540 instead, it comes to 15.9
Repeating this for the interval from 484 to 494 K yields 16.0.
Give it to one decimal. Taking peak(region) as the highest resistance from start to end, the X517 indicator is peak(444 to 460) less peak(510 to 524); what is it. -0.6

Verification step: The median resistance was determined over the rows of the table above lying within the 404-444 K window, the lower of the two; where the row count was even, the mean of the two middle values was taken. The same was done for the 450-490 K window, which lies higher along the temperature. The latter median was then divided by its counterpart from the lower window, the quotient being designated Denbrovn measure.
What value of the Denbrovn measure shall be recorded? 1.01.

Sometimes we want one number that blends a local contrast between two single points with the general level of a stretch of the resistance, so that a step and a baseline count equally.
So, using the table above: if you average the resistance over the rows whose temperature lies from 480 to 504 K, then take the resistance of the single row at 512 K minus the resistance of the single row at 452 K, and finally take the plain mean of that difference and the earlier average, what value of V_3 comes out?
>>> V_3 8.1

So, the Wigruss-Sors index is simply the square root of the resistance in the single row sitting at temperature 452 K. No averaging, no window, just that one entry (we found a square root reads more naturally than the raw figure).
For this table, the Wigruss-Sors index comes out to 4.08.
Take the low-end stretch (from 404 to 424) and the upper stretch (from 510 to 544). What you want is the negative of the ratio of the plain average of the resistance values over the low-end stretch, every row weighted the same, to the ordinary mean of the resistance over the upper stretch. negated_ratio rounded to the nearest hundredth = -1.04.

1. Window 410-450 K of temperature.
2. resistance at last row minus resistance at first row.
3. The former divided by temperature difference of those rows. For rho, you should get -0.021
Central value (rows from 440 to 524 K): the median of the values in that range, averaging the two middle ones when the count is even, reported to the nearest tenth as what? 16.1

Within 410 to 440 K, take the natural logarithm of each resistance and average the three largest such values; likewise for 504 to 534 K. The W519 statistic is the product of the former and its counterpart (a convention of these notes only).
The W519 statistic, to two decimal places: 7.90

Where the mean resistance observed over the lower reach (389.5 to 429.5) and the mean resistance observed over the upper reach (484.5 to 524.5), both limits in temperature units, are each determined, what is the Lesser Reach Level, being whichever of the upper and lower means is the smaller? 16.3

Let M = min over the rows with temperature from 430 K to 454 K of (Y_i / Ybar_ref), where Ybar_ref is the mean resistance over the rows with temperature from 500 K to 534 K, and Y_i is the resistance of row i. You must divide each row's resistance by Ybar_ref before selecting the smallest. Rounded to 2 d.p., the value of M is 0.93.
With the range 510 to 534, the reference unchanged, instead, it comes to 0.93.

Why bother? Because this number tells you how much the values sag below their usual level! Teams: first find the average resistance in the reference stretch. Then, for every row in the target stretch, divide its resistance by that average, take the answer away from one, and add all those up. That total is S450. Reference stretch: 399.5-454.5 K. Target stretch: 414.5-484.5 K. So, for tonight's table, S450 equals 0.129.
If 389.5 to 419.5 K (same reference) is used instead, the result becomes -0.198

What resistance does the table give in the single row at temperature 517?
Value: 17.21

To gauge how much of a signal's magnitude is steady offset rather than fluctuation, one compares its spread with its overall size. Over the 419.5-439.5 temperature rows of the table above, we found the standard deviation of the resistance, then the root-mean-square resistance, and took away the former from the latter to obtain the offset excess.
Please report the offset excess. 15.6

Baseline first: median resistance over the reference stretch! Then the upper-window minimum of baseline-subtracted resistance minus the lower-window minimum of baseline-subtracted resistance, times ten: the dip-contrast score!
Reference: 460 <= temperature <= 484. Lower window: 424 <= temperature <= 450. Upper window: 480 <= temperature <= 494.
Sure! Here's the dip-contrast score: 10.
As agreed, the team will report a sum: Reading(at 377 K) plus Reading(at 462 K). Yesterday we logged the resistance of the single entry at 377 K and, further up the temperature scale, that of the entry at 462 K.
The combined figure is 33.70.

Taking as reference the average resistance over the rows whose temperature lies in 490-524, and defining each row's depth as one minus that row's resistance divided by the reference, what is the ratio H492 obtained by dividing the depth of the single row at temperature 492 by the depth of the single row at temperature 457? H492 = 1.4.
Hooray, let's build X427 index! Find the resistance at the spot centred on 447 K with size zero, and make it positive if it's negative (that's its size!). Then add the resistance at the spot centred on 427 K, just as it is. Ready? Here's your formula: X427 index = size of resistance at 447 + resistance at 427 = 32.1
